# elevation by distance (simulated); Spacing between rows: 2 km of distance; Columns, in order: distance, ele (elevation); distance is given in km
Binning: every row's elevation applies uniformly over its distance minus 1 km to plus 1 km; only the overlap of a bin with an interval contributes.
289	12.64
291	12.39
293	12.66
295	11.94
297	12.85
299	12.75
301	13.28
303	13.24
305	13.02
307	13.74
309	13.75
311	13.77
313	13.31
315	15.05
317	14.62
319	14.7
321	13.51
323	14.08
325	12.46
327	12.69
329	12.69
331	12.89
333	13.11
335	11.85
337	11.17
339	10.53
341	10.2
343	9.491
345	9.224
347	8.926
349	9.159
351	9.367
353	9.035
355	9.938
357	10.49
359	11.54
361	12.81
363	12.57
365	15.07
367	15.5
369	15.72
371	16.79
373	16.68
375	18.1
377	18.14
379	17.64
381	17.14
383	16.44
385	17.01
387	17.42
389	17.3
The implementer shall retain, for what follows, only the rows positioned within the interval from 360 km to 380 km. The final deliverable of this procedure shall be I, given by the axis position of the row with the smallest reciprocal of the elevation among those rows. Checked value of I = 377 km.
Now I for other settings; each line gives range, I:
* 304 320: 315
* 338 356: 339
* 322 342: 323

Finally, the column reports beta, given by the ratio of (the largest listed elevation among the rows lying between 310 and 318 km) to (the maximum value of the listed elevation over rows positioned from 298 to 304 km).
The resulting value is 1.1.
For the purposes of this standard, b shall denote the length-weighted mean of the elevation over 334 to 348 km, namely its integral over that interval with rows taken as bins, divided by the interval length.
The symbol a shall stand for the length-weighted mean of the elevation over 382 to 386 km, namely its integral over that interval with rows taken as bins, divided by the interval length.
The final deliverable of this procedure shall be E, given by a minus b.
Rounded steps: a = 16.7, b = 10.2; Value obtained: 7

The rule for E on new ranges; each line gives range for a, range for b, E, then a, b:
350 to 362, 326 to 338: -2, 10.5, 12.4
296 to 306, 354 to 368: 0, 13.0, 12.6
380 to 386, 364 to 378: 0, 16.9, 16.6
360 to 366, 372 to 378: -4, 13.5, 17.6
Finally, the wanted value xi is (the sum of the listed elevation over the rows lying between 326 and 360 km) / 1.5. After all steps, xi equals 122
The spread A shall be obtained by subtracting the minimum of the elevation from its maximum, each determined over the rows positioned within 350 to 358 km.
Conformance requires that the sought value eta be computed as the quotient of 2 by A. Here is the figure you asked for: 1.37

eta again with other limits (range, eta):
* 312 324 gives 1.15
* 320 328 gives 1.23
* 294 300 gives 2.20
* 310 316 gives 1.15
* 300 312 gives 2.67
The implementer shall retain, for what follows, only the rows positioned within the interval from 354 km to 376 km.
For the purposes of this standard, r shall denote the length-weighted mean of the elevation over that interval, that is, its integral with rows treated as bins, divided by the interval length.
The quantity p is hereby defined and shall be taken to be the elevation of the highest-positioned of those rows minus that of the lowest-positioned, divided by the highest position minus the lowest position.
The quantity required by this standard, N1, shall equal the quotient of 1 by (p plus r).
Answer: 0.069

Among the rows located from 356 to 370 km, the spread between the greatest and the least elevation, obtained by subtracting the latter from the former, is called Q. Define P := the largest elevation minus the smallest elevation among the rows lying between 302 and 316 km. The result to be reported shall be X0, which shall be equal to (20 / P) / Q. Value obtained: 2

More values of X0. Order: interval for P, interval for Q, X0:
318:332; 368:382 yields 4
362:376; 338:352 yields 2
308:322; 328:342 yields 4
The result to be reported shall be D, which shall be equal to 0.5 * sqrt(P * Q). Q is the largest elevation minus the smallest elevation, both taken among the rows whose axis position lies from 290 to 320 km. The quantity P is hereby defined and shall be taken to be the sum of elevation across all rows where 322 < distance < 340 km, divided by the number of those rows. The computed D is 3.10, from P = 12.4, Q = 3.1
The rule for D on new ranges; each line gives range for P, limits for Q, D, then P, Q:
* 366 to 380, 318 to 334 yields 3.08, 16.9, 2.2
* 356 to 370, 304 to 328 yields 2.94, 13.4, 2.6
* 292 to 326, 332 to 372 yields 5.14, 13.5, 7.9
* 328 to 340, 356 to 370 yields 3.97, 12.0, 5.2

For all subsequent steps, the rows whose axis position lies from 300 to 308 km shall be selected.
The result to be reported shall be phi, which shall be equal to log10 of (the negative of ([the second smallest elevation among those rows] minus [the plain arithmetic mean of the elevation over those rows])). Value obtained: -1.10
